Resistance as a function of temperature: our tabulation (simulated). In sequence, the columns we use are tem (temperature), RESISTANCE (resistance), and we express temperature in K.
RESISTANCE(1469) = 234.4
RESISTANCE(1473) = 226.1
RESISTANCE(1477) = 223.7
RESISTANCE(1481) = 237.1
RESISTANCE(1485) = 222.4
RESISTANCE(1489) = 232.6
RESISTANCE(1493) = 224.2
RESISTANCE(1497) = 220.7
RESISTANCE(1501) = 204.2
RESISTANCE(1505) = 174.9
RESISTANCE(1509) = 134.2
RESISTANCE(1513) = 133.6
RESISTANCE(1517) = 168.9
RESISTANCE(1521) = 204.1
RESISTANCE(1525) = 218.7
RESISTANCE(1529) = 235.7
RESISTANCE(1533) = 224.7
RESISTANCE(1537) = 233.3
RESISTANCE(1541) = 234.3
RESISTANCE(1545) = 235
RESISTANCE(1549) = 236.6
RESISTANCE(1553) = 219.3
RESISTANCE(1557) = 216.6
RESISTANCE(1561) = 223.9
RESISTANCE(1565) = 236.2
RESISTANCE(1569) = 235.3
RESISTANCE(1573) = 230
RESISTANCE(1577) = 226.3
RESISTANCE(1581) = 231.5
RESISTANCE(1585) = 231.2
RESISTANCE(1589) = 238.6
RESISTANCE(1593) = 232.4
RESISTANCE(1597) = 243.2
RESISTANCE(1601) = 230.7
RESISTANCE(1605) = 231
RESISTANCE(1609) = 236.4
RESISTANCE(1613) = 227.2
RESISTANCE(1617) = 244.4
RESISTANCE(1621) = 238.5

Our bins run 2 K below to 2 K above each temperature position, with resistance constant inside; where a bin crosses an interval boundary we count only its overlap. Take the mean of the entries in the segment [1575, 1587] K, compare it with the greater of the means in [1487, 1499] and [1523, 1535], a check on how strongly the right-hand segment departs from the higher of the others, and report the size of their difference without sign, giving 3.3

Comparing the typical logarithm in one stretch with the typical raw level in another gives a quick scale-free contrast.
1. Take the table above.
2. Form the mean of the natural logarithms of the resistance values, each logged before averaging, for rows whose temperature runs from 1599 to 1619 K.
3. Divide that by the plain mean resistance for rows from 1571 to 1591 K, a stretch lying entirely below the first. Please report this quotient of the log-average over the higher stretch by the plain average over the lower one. 0.0236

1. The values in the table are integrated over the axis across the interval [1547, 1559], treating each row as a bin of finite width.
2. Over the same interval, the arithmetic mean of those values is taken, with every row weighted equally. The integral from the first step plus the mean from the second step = 2914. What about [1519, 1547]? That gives 6570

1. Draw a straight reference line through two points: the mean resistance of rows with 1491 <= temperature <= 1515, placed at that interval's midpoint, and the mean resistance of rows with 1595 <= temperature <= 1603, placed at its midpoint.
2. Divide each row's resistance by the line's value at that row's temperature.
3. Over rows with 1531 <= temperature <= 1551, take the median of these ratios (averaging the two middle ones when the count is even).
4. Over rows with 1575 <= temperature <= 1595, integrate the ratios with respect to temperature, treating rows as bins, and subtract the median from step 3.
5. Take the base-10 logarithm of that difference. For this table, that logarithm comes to 1.28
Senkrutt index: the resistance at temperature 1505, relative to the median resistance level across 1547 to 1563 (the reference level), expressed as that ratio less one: -0.21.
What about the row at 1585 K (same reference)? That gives 0.04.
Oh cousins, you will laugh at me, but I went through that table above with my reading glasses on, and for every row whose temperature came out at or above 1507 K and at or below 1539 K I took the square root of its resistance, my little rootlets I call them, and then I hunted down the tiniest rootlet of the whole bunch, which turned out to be 11.6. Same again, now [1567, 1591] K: 15.0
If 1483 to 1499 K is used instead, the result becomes 14.9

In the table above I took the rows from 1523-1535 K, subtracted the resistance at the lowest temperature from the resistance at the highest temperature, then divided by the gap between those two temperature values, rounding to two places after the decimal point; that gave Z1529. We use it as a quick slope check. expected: 0.75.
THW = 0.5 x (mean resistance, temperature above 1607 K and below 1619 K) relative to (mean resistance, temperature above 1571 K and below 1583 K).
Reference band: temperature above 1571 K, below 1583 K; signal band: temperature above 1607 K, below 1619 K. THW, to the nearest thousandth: 0.515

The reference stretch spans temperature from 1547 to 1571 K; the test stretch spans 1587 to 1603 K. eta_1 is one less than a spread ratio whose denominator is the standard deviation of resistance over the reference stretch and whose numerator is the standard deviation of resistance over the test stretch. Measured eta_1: -0.4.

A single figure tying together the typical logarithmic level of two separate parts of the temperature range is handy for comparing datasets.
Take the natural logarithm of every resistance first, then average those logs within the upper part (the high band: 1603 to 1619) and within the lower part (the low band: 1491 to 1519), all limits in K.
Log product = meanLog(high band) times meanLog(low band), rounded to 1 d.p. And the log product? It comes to 28.2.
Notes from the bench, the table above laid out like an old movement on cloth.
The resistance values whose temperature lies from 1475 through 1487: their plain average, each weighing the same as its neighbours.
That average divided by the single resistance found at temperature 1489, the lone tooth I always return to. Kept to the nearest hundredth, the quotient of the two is 0.98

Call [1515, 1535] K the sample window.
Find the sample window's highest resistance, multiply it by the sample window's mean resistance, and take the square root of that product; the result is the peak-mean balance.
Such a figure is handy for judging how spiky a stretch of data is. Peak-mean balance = 223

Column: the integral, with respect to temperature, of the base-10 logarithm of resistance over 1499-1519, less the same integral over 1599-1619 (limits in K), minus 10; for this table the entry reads -13.2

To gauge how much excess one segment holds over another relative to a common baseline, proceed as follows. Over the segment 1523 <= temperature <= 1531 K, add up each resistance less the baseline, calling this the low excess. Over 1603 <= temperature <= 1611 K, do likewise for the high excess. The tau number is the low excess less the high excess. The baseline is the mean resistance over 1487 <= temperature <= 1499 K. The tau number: -13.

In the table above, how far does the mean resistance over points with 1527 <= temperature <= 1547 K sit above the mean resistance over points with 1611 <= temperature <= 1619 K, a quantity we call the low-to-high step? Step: -3.2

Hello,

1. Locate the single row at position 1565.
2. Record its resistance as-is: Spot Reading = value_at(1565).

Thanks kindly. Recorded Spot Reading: 236.2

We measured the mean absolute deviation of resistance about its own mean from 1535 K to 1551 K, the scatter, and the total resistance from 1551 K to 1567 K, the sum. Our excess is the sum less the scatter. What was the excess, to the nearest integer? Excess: 895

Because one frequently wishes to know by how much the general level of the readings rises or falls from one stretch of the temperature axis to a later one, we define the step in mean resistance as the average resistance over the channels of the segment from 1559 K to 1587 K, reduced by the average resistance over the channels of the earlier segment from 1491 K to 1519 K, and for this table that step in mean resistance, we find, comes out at 51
